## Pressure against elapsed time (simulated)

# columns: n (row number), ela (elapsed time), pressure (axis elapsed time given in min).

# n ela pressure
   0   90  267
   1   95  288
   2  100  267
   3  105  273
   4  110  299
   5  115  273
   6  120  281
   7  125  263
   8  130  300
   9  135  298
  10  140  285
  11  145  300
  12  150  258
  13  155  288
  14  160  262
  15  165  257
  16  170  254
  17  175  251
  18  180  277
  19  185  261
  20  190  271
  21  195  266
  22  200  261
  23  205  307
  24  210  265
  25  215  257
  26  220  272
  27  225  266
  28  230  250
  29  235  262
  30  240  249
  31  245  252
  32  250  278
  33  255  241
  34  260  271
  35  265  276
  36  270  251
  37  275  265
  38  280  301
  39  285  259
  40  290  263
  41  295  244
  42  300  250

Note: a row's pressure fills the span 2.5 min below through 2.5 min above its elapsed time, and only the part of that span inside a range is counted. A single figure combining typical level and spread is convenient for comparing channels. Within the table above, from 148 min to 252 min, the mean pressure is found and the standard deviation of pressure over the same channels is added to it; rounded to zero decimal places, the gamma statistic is 279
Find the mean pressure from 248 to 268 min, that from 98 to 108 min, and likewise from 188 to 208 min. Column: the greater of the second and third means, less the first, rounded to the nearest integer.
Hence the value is 10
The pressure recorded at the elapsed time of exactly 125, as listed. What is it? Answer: 263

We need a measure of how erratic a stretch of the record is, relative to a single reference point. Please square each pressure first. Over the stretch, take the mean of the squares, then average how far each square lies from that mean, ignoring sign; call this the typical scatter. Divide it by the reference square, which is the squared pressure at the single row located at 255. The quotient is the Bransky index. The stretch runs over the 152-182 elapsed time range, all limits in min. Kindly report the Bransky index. 0.11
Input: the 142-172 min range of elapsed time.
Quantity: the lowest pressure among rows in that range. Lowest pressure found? 254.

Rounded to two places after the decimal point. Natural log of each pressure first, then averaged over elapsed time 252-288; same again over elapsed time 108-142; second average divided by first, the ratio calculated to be 1.01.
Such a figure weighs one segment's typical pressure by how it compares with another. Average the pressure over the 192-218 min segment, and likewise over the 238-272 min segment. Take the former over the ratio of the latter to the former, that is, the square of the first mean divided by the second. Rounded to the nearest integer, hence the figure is 283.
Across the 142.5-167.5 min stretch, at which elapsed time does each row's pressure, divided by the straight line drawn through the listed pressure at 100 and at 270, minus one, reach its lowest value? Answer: 150 min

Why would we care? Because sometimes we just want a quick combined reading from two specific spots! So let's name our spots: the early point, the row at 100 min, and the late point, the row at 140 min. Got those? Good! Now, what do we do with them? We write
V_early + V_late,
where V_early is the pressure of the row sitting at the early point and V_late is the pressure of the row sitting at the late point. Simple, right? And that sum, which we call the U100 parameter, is 552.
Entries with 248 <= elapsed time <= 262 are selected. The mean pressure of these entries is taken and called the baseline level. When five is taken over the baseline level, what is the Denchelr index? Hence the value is 0.0190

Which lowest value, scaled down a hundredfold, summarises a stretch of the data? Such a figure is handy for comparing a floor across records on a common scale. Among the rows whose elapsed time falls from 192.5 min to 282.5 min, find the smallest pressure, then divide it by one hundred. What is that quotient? 2.41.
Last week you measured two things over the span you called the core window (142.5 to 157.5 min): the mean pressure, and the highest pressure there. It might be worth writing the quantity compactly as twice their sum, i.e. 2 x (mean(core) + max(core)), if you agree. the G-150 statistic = 1164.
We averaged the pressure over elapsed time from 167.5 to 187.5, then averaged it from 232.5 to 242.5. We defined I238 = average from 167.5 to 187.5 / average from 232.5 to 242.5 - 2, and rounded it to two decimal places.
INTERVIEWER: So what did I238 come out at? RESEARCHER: -0.98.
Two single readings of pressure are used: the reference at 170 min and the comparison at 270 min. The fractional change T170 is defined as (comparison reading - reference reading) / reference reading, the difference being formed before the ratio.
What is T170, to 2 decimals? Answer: -0.01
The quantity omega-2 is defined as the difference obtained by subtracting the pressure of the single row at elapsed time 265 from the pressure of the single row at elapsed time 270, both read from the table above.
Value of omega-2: -25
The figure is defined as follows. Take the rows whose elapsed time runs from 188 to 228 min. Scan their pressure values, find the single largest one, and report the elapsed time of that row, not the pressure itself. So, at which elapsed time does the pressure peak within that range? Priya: 205 min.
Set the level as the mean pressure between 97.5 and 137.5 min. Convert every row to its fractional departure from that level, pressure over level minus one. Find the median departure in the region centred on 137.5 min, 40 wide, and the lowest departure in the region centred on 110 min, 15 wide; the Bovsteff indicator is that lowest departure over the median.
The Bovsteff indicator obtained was -1.84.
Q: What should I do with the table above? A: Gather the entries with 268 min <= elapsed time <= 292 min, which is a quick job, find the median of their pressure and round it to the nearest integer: 263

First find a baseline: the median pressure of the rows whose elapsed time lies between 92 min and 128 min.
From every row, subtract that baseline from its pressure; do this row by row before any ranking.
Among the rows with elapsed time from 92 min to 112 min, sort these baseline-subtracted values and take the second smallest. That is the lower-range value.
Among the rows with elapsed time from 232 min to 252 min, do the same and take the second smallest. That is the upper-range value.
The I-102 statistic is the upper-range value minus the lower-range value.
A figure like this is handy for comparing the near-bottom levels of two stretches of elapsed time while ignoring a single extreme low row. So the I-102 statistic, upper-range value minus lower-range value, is -21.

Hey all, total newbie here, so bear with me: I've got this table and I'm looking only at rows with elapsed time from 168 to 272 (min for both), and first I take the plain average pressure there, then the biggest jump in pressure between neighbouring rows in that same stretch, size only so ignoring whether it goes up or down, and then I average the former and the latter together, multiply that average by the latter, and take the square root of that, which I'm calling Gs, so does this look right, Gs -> 84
